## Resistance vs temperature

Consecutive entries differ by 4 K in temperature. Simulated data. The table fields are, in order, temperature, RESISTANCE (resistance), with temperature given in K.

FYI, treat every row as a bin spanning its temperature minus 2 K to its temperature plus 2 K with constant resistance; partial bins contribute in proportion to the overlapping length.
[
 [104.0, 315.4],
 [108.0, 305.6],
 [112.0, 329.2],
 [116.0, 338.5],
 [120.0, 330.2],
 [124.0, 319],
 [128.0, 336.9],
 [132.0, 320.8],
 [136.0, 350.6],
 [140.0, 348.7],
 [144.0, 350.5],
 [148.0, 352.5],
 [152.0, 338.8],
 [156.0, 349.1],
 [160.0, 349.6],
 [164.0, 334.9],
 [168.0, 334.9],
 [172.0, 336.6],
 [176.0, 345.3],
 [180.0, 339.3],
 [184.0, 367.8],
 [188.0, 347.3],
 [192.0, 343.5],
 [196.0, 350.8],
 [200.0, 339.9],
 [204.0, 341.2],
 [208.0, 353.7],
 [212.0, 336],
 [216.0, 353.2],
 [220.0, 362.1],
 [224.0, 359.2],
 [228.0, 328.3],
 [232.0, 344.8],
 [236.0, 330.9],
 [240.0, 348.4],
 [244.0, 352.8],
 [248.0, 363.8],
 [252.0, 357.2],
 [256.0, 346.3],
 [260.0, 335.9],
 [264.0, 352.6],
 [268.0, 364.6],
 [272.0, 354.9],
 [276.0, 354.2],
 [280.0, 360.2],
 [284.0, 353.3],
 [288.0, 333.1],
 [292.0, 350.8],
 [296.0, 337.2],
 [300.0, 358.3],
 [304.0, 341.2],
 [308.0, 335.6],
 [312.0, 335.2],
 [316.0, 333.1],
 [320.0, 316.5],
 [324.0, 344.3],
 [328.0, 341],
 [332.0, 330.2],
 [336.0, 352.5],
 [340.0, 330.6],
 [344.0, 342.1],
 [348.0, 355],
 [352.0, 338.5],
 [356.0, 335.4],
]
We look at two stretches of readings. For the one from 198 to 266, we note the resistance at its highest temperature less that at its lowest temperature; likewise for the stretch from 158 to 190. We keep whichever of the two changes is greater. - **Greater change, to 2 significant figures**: 13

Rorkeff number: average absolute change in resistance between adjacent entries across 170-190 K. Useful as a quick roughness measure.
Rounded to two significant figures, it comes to 16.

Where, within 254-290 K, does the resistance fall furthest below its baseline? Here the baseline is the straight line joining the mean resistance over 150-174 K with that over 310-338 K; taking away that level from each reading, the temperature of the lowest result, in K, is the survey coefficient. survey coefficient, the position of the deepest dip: 288.0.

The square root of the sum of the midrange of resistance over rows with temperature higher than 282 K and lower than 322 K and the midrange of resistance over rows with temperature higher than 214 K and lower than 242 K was 26.1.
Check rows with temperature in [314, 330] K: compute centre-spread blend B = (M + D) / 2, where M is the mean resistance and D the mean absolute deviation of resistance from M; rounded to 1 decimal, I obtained 171.3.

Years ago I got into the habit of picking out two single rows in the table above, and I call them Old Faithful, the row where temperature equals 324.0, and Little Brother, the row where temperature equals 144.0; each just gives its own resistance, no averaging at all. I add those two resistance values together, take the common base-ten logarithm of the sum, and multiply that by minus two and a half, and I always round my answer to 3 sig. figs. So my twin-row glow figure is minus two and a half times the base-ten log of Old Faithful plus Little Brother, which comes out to -7.10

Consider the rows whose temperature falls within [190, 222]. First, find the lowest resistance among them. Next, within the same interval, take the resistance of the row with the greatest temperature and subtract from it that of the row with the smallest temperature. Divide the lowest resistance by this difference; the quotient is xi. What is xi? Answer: 18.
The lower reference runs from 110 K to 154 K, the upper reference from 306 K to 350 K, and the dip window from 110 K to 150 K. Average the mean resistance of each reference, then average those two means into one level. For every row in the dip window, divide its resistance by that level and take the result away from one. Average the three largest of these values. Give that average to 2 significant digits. 0.044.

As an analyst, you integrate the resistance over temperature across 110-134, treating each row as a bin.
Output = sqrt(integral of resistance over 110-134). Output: 89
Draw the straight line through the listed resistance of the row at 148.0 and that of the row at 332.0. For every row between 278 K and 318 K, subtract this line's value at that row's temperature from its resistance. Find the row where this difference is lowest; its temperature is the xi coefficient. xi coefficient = 288.0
